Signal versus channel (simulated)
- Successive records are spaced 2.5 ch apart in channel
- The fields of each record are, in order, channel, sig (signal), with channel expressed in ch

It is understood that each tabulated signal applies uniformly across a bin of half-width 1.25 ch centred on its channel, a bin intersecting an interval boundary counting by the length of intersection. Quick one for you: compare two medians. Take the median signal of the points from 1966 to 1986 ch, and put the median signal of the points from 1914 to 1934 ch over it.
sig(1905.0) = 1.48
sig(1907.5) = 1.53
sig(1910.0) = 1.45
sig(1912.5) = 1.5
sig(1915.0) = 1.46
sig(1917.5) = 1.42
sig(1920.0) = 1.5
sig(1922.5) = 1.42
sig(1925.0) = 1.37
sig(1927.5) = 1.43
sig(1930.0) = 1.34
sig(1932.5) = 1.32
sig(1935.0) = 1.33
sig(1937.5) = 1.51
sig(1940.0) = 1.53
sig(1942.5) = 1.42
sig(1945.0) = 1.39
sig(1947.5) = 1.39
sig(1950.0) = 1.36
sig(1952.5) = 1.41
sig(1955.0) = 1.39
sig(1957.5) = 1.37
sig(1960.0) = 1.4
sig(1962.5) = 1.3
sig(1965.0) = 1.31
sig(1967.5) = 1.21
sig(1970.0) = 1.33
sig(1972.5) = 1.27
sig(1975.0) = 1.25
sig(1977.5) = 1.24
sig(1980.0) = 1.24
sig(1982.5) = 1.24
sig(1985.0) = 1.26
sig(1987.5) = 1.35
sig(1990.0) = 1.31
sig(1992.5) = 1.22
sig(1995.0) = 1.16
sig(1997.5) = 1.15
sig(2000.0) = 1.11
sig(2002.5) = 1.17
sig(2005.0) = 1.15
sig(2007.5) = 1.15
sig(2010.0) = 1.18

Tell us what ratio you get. 1.14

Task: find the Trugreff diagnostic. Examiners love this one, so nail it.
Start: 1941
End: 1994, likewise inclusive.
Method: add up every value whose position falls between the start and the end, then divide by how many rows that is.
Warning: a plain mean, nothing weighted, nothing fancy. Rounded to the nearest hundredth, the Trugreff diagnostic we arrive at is 1.32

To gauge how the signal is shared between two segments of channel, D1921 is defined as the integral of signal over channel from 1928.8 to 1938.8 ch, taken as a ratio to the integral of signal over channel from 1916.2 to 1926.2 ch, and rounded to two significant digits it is 0.96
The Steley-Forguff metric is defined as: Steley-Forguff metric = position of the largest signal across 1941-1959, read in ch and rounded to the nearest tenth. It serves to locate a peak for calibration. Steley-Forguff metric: 1942.5 ch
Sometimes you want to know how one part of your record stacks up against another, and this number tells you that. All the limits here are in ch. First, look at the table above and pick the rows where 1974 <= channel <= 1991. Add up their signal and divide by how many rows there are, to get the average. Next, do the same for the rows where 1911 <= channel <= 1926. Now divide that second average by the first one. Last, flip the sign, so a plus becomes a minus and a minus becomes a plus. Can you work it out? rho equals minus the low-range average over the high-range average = -1.14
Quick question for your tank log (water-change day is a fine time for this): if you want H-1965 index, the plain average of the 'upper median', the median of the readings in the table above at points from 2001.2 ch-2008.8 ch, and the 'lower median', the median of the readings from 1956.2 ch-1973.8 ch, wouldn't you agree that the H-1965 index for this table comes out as 1.23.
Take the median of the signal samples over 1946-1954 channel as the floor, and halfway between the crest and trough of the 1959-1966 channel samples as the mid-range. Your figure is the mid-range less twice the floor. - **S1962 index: -1.43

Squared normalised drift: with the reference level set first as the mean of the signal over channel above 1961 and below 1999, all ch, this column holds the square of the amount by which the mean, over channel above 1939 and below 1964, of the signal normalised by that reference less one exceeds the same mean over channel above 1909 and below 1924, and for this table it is 0.0025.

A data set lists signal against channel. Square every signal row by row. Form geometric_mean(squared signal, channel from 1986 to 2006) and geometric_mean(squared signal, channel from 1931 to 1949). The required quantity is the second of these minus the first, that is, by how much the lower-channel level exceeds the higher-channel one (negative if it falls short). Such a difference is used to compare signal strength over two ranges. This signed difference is 0.55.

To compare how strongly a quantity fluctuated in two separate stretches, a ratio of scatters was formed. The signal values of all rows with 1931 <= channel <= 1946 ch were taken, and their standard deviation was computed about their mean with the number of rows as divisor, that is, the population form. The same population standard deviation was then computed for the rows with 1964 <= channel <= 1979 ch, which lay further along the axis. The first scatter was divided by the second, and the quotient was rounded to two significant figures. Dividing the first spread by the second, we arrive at 2.0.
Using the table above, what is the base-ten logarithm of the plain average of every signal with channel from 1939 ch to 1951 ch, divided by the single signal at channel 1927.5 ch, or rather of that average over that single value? 0.00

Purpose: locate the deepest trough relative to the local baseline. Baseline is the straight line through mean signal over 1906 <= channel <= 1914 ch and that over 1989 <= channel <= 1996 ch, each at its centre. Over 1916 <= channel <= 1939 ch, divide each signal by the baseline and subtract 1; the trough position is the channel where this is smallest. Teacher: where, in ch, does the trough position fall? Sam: 1932.5 ch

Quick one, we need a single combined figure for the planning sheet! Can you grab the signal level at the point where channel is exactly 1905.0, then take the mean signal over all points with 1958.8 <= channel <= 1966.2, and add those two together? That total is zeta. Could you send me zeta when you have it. 2.8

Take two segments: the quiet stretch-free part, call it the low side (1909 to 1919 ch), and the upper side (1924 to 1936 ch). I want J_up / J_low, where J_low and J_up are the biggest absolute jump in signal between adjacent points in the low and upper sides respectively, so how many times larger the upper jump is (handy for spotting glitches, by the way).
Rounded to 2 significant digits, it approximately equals 1.8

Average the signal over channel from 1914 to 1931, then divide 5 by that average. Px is 3.5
